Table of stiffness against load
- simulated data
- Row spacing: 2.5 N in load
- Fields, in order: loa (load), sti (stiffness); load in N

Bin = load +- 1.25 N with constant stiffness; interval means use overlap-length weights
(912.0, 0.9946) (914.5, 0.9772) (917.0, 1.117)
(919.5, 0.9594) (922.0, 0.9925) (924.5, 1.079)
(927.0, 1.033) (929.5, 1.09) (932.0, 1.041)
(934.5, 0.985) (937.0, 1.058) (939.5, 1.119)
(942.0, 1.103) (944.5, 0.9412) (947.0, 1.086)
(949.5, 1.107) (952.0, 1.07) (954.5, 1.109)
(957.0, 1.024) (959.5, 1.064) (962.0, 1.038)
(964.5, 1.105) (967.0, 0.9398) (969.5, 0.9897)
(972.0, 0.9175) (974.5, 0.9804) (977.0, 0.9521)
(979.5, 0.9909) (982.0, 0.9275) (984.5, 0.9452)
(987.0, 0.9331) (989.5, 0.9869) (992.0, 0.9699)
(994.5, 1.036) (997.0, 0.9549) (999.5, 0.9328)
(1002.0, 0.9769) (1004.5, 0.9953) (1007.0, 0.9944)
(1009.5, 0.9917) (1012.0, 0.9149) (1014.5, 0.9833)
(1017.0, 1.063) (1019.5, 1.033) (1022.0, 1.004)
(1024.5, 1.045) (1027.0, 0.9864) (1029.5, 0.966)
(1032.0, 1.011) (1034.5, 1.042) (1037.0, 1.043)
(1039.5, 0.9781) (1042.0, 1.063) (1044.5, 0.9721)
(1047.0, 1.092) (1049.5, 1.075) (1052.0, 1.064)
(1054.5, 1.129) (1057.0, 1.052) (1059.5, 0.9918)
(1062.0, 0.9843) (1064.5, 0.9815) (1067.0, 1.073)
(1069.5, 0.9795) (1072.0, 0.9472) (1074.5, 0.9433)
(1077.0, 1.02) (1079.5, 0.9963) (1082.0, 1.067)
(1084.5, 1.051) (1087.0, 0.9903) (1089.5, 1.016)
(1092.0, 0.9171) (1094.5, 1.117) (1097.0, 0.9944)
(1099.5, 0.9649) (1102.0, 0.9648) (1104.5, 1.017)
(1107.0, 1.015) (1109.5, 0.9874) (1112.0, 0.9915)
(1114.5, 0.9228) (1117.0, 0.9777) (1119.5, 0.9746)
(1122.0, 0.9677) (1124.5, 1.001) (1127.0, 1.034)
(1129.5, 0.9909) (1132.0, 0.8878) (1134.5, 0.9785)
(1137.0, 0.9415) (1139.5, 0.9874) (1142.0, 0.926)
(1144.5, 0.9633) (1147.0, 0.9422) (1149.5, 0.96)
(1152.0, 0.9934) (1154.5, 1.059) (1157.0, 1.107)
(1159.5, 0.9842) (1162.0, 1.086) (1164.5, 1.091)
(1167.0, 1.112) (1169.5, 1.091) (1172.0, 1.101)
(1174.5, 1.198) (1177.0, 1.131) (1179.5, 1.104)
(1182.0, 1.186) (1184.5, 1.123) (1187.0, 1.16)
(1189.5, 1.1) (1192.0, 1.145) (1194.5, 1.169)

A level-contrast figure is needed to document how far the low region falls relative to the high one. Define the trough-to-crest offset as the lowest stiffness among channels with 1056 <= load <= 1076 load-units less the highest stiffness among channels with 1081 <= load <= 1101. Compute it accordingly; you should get -0.17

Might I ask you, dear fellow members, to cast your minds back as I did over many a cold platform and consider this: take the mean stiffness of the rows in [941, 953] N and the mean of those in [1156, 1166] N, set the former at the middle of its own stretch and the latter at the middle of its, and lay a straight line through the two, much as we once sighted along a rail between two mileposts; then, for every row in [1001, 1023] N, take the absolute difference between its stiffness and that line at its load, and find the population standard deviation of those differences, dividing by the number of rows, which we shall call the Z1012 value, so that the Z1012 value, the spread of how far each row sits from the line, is 0.038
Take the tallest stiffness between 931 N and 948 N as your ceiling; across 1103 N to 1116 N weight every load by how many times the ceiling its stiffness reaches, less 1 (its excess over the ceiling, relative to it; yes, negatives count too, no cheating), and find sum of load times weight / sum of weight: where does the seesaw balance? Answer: 1110.3 N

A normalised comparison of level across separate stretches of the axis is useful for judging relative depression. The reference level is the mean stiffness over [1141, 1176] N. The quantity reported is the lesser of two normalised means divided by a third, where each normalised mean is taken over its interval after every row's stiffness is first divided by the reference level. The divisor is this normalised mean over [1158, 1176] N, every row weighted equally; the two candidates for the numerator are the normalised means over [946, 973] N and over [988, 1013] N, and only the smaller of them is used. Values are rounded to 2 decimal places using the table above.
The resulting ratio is 0.89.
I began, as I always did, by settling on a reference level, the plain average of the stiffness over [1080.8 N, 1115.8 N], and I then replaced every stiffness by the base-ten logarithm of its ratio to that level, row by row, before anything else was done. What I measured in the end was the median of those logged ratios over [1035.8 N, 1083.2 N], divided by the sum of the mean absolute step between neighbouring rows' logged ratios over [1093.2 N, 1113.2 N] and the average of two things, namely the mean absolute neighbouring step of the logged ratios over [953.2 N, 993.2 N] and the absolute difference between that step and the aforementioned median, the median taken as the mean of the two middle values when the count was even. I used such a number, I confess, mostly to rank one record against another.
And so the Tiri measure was 0.24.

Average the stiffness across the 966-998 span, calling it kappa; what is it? 0.96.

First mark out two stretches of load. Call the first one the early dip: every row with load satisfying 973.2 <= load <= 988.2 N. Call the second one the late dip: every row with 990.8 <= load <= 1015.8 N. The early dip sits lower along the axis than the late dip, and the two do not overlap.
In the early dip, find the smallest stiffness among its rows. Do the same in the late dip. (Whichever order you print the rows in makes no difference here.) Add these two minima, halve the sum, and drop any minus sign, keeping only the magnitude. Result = 0.921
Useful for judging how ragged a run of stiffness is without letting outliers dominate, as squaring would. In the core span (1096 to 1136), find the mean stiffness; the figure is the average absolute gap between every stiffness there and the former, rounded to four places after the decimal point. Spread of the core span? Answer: 0.0245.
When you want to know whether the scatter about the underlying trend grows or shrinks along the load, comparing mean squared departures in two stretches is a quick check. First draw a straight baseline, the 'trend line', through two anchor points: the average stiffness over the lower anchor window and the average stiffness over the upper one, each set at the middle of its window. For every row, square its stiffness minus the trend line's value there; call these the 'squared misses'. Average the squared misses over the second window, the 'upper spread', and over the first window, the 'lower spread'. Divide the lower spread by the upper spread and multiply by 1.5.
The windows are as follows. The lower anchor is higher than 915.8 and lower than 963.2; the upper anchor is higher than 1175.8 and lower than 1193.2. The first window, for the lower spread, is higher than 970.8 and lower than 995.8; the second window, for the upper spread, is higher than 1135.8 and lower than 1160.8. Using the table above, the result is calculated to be 0.83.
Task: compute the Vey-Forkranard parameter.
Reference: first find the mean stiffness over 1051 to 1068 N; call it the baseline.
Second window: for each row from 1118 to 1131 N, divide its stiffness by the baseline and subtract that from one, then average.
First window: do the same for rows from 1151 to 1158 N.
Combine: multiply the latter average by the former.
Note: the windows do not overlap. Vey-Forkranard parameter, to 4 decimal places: -0.0006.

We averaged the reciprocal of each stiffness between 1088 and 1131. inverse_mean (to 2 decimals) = 1.01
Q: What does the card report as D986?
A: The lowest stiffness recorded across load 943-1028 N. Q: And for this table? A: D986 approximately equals 0.9149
